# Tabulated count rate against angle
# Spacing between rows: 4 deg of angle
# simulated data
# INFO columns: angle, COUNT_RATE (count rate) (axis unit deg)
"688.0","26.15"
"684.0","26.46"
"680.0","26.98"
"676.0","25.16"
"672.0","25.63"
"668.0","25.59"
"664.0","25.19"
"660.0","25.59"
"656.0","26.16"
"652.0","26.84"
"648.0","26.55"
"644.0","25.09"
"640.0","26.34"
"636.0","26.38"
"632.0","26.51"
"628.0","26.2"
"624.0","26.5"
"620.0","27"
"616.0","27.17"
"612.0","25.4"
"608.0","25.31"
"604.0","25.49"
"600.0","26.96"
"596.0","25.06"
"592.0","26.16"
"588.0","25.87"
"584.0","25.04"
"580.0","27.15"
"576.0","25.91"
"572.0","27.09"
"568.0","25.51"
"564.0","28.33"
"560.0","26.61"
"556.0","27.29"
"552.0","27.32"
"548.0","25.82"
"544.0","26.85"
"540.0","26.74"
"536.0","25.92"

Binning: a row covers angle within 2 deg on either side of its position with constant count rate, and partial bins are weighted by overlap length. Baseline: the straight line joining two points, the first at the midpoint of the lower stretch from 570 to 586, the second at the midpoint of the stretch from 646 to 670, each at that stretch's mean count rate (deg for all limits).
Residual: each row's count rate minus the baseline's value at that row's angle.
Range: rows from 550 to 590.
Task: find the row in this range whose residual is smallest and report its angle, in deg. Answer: 584.0 deg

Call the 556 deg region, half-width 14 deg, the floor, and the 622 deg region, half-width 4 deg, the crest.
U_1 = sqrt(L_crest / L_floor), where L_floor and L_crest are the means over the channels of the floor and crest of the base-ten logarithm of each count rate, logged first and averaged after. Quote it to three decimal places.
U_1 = 1.000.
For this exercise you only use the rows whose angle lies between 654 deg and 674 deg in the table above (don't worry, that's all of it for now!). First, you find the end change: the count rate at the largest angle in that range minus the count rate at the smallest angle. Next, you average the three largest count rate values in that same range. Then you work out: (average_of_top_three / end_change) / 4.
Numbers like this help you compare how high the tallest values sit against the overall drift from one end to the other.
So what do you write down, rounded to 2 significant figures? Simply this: -12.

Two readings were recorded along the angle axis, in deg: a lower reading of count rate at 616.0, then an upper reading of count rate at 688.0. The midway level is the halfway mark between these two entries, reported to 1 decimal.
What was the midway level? 26.7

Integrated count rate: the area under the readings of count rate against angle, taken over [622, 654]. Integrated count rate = 842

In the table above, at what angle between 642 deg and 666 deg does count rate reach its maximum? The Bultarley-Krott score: 652.0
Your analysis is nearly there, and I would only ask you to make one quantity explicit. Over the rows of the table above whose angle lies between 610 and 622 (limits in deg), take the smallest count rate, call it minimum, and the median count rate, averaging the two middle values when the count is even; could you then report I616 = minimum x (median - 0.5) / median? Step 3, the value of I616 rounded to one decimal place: 24.9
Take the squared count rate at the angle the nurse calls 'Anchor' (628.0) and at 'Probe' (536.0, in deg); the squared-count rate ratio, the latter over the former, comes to 0.98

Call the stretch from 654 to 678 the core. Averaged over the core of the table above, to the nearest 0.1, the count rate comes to 25.6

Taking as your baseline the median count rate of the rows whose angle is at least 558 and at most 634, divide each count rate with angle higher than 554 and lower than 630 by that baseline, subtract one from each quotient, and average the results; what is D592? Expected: 0.005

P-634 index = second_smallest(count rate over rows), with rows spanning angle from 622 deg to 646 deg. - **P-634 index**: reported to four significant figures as 26.20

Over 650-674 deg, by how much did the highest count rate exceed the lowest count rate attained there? 1.65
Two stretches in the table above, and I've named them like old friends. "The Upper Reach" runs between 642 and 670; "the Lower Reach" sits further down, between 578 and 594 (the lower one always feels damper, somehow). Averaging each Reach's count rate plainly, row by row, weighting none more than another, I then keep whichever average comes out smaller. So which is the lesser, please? 25.9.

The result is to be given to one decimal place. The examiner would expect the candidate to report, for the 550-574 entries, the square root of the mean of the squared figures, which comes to 27.0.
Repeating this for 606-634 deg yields 26.3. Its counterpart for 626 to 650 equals 26.2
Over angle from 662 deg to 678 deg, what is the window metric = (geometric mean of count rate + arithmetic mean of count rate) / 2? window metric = 25.4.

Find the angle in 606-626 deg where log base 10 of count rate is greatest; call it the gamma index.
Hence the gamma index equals 616.0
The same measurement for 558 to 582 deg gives 564.0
